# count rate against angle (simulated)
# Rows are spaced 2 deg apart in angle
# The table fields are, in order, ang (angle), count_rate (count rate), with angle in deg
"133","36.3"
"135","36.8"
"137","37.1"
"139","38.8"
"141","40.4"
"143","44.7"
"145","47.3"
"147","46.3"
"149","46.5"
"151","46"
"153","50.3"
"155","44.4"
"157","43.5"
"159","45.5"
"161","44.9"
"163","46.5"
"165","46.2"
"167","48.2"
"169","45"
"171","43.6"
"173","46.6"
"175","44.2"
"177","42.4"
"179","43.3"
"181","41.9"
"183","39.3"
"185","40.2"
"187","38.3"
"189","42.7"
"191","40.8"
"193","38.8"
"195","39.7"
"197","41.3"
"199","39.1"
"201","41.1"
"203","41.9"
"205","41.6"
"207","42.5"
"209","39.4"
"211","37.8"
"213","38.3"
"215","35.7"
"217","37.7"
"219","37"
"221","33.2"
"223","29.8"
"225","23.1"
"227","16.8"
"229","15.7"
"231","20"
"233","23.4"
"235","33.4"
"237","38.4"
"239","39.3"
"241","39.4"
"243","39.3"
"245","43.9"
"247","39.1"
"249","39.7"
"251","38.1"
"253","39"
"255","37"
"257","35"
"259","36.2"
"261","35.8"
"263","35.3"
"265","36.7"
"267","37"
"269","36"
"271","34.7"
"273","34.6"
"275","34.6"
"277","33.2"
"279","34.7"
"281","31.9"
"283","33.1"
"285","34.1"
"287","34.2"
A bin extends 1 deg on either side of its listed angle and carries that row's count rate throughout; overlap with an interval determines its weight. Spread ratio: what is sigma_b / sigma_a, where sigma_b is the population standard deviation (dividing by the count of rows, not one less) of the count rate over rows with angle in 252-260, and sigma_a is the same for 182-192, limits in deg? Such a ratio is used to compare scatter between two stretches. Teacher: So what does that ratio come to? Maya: 1.0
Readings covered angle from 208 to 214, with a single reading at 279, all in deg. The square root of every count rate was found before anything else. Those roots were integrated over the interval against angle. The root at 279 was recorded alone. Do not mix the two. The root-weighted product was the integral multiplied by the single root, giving 219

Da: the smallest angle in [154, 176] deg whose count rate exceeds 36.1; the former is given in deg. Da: 155 deg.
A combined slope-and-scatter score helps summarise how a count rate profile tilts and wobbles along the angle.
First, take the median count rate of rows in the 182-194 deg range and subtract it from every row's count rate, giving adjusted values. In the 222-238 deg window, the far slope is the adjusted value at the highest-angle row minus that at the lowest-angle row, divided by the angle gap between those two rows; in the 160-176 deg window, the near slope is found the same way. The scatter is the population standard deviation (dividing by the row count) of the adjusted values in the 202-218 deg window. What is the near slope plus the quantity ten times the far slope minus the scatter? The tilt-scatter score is 3.8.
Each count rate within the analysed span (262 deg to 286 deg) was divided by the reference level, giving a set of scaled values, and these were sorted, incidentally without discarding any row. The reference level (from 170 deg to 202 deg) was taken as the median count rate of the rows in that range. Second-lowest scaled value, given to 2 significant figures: 0.80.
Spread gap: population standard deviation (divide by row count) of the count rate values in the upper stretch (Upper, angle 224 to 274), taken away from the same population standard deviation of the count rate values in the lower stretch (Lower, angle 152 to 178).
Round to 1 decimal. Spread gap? -5.5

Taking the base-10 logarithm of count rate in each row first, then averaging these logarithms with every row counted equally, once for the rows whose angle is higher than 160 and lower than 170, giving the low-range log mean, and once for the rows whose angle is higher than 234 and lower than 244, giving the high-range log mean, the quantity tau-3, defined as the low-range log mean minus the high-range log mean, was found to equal 0.09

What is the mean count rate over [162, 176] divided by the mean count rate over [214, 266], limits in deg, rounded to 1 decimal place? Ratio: 1.4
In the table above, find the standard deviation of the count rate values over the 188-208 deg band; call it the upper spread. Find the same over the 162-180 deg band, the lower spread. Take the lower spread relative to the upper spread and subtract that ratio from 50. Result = 48.6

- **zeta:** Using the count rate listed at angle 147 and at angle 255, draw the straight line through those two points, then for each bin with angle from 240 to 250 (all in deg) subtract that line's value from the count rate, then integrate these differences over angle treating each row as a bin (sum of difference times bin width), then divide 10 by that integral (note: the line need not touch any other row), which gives 0.4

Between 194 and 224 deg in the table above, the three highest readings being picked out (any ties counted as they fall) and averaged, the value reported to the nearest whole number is 42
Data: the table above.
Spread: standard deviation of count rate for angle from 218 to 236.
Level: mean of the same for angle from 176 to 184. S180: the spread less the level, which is -34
